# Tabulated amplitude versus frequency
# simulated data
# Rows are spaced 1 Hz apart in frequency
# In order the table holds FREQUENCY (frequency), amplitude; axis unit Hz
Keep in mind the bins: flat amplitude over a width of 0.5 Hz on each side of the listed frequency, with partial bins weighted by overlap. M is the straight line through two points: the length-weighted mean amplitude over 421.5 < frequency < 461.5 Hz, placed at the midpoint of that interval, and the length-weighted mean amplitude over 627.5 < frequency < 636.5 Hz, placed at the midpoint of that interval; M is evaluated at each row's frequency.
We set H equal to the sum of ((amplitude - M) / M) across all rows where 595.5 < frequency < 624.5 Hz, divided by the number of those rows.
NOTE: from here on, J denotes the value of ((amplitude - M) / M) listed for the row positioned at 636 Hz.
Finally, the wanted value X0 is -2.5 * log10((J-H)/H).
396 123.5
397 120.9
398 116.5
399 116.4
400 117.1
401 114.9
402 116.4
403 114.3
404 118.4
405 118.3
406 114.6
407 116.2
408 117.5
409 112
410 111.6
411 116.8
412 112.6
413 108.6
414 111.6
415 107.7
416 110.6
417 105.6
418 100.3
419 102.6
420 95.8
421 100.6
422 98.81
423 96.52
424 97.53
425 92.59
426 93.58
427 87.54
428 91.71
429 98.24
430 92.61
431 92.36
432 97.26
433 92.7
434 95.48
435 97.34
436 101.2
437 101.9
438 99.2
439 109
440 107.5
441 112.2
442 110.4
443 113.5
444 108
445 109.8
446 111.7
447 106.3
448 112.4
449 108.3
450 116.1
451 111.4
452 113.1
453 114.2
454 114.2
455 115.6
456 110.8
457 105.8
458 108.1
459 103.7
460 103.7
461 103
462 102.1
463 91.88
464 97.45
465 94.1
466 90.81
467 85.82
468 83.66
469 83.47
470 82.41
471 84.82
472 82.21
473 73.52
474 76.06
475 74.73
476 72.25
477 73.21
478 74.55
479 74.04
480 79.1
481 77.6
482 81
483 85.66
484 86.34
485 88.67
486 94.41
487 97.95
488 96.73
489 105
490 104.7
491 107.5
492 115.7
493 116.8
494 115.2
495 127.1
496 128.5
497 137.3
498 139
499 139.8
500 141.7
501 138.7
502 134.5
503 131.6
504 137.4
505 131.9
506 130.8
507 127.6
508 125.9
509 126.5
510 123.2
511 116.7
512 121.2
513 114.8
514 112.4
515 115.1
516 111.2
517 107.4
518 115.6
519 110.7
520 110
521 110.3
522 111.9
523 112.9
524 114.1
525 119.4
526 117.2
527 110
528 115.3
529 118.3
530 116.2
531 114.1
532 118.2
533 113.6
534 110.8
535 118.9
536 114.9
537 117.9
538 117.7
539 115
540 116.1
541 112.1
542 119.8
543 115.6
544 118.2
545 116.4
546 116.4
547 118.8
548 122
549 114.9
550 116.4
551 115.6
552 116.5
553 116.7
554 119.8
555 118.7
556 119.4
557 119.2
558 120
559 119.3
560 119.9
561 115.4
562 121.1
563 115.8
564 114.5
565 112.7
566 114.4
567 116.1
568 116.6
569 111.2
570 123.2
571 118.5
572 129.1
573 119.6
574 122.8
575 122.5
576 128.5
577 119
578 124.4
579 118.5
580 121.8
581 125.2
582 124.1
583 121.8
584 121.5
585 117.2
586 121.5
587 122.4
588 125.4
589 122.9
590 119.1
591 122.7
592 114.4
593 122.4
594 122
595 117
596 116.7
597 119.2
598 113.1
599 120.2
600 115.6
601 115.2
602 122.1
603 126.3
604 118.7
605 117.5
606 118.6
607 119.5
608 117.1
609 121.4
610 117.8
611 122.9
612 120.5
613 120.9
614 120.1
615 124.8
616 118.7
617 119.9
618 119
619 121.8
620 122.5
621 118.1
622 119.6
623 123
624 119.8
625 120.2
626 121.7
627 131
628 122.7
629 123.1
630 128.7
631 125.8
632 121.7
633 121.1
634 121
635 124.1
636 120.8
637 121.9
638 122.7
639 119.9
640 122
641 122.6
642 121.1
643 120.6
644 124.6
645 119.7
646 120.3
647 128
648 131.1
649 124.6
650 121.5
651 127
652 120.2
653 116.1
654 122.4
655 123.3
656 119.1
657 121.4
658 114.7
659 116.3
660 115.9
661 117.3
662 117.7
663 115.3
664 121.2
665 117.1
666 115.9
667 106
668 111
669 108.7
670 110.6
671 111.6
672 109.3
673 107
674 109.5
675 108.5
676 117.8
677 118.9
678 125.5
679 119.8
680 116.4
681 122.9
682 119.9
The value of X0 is -0.1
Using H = -0.011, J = -0.02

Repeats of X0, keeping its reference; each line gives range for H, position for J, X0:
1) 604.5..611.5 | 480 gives -3.3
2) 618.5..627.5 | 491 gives -1.4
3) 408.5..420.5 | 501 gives -1.1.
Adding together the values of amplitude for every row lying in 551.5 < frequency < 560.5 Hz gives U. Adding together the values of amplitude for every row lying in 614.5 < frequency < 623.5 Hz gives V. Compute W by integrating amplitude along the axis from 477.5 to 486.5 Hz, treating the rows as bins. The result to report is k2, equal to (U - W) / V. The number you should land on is 0.30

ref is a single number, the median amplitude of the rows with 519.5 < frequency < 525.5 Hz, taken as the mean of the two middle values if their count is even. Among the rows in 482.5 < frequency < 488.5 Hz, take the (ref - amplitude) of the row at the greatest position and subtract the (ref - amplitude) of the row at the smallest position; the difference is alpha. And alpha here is -11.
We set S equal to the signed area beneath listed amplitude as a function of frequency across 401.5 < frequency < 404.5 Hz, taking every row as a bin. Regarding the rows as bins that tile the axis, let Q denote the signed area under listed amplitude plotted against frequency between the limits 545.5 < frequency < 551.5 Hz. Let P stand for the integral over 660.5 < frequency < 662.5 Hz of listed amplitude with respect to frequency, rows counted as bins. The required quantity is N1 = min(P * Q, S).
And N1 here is 349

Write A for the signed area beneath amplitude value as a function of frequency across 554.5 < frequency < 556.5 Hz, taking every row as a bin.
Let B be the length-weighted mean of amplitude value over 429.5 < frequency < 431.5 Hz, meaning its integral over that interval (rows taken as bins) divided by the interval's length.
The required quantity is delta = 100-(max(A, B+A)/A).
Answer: 98.61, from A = 238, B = 92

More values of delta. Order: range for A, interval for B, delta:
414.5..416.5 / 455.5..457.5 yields 98.50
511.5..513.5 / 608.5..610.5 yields 98.49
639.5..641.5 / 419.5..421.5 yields 98.60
